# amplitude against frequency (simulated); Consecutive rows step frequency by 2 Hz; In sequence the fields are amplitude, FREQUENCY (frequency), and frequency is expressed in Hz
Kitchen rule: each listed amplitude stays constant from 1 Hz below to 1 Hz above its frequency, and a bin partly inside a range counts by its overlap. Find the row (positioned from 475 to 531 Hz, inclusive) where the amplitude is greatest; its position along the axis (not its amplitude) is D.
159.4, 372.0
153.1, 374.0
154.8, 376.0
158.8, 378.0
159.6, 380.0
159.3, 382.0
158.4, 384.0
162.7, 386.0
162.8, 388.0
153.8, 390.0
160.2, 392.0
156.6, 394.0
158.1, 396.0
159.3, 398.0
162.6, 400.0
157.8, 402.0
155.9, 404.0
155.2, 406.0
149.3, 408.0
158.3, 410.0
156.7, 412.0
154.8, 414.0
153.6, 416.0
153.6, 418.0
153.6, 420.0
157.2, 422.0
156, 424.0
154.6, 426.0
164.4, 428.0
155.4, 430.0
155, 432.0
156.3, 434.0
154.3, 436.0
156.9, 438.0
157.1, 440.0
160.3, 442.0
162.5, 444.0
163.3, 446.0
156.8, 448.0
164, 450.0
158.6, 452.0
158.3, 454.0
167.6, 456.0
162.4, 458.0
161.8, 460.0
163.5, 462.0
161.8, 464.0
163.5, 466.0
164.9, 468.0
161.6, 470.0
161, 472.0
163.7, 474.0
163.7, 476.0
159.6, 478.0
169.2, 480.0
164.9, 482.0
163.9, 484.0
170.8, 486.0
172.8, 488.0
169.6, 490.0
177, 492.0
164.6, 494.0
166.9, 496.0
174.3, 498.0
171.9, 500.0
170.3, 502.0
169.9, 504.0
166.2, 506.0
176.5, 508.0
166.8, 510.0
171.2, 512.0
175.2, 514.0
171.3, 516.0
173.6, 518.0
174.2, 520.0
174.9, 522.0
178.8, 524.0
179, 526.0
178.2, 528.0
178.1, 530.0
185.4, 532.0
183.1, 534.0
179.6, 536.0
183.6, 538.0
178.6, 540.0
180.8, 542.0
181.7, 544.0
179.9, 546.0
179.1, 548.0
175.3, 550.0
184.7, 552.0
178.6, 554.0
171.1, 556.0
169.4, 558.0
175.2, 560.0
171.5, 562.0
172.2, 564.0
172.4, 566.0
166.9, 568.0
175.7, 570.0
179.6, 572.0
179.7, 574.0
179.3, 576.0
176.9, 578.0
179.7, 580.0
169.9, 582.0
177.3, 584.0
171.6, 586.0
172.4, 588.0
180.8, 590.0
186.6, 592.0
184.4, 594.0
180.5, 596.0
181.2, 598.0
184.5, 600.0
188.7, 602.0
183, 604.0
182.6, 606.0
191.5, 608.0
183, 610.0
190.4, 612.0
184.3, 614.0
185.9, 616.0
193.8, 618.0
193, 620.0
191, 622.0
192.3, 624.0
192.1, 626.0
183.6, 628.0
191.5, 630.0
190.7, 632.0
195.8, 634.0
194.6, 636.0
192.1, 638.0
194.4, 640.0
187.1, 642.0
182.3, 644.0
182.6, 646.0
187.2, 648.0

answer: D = 526.0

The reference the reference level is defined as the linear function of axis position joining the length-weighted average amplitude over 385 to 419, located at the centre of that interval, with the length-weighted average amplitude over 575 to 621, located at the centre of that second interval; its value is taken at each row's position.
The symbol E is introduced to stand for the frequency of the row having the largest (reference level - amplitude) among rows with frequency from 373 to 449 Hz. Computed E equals 408.0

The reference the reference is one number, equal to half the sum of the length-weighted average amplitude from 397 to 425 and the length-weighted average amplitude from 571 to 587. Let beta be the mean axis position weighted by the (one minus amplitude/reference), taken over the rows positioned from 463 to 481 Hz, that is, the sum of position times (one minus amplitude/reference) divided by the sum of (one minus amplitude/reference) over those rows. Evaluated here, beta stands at 470.8 Hz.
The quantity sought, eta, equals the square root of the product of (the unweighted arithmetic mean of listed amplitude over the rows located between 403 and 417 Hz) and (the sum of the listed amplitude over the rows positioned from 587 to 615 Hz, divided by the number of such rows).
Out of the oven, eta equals 169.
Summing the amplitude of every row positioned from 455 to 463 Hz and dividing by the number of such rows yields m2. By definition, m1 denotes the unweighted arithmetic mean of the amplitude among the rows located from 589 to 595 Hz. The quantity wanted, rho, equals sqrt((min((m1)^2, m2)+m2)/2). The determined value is 12.80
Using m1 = 184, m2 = 164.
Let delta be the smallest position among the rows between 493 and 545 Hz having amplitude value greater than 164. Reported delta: 494.0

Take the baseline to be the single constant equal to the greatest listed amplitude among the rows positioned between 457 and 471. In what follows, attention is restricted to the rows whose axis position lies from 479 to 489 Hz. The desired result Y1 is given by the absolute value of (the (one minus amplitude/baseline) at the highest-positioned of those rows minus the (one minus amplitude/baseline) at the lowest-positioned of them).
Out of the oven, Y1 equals 0.022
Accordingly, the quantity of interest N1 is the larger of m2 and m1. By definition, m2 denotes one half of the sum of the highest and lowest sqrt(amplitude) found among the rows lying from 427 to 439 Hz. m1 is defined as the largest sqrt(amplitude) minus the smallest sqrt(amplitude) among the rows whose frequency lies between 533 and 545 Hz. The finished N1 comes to 12.6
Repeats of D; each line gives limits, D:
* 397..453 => 428.0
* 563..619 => 618.0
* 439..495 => 492.0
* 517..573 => 532.0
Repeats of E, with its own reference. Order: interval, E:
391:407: 406.0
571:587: 582.0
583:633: 586.0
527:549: 548.0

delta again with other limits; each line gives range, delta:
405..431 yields 428.0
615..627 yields 616.0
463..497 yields 468.0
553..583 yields 554.0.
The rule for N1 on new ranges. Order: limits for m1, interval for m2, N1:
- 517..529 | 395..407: 12.6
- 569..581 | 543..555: 13.4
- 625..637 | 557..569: 13.1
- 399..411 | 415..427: 12.5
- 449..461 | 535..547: 13.5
